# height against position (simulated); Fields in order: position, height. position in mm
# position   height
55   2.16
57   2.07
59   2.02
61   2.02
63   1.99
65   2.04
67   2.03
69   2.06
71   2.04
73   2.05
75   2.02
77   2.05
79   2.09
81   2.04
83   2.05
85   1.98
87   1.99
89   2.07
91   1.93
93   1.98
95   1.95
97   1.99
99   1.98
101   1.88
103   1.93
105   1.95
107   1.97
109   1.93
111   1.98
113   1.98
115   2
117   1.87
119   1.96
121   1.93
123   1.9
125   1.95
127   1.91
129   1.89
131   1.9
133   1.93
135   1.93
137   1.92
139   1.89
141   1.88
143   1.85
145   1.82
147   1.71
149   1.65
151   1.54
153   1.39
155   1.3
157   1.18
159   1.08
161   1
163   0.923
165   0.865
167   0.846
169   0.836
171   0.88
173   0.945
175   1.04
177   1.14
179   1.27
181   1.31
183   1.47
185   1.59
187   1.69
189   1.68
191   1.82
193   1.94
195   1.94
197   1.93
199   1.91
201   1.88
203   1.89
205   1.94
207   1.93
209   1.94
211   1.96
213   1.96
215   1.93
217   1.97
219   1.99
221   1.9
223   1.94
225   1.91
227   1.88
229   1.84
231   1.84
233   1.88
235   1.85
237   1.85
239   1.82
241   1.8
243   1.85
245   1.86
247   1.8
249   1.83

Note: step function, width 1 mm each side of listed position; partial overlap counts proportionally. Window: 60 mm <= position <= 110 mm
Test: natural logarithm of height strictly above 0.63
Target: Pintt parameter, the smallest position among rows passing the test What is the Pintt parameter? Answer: 61 mm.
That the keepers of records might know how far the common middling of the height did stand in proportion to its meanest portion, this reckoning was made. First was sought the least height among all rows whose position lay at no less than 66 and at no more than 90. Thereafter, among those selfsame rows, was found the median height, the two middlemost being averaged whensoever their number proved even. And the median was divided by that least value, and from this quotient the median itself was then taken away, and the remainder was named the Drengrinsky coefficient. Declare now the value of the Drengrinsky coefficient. -1.0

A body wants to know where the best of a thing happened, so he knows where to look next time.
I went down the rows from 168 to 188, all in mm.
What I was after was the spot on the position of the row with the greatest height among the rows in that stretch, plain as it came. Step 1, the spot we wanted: 187 mm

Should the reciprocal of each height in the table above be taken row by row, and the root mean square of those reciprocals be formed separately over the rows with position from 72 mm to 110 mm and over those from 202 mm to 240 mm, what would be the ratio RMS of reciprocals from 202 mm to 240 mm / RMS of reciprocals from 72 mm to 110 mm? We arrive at 1.04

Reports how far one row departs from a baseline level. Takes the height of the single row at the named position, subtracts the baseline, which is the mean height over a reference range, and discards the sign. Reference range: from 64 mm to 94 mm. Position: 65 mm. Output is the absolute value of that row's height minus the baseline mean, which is 0.01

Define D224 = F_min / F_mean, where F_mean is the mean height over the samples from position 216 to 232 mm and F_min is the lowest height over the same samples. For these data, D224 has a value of 0.964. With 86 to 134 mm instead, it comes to 0.960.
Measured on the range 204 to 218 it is 0.991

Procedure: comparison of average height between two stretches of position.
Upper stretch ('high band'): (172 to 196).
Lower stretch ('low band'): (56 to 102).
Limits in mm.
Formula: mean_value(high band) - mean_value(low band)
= -0.53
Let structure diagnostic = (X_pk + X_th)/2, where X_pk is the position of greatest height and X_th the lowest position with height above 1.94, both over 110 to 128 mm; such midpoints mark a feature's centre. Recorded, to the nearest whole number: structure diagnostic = 113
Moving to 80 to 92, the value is 85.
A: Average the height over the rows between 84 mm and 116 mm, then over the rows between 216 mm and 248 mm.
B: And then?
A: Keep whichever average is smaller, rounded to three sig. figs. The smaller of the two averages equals 1.87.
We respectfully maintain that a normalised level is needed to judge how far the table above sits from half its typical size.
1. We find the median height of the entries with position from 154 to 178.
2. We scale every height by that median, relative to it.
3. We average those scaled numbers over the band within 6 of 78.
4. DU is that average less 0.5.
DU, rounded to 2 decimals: 1.61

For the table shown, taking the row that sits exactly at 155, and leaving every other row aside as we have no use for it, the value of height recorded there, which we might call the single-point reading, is 1.3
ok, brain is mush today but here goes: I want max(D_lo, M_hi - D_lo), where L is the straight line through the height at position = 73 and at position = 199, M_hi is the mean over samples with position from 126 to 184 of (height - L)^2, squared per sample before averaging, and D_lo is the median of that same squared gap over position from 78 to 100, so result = 0.44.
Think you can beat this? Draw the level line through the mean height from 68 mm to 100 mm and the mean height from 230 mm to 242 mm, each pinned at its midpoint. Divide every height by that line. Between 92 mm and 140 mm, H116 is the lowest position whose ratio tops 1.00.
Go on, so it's 115 mm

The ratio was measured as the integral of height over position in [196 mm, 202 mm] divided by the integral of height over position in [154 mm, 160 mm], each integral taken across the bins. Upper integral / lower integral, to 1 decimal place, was 1.6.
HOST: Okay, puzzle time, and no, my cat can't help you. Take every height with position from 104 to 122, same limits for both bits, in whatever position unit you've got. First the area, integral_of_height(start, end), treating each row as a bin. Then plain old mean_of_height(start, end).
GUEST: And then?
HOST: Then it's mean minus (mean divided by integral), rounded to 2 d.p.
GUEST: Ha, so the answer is 1.90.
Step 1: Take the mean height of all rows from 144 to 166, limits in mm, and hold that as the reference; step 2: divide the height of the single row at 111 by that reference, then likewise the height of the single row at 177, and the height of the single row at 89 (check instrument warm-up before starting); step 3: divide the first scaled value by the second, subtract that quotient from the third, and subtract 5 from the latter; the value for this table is -5.2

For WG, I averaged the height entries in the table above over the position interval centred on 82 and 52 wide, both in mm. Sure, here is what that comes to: 2.01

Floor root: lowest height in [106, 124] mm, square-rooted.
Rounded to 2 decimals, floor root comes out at 1.37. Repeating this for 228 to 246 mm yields 1.34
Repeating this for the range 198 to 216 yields 1.37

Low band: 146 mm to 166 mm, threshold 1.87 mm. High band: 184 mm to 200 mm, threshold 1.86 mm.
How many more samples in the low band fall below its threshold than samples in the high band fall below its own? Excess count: 6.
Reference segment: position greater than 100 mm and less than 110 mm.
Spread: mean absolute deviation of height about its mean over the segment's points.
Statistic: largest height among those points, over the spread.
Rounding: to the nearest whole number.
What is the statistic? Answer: 88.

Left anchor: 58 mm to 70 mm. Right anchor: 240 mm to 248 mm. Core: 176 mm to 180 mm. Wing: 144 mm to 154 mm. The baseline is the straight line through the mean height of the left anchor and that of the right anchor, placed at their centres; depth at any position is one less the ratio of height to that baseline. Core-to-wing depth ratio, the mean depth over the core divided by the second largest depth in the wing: 1.8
